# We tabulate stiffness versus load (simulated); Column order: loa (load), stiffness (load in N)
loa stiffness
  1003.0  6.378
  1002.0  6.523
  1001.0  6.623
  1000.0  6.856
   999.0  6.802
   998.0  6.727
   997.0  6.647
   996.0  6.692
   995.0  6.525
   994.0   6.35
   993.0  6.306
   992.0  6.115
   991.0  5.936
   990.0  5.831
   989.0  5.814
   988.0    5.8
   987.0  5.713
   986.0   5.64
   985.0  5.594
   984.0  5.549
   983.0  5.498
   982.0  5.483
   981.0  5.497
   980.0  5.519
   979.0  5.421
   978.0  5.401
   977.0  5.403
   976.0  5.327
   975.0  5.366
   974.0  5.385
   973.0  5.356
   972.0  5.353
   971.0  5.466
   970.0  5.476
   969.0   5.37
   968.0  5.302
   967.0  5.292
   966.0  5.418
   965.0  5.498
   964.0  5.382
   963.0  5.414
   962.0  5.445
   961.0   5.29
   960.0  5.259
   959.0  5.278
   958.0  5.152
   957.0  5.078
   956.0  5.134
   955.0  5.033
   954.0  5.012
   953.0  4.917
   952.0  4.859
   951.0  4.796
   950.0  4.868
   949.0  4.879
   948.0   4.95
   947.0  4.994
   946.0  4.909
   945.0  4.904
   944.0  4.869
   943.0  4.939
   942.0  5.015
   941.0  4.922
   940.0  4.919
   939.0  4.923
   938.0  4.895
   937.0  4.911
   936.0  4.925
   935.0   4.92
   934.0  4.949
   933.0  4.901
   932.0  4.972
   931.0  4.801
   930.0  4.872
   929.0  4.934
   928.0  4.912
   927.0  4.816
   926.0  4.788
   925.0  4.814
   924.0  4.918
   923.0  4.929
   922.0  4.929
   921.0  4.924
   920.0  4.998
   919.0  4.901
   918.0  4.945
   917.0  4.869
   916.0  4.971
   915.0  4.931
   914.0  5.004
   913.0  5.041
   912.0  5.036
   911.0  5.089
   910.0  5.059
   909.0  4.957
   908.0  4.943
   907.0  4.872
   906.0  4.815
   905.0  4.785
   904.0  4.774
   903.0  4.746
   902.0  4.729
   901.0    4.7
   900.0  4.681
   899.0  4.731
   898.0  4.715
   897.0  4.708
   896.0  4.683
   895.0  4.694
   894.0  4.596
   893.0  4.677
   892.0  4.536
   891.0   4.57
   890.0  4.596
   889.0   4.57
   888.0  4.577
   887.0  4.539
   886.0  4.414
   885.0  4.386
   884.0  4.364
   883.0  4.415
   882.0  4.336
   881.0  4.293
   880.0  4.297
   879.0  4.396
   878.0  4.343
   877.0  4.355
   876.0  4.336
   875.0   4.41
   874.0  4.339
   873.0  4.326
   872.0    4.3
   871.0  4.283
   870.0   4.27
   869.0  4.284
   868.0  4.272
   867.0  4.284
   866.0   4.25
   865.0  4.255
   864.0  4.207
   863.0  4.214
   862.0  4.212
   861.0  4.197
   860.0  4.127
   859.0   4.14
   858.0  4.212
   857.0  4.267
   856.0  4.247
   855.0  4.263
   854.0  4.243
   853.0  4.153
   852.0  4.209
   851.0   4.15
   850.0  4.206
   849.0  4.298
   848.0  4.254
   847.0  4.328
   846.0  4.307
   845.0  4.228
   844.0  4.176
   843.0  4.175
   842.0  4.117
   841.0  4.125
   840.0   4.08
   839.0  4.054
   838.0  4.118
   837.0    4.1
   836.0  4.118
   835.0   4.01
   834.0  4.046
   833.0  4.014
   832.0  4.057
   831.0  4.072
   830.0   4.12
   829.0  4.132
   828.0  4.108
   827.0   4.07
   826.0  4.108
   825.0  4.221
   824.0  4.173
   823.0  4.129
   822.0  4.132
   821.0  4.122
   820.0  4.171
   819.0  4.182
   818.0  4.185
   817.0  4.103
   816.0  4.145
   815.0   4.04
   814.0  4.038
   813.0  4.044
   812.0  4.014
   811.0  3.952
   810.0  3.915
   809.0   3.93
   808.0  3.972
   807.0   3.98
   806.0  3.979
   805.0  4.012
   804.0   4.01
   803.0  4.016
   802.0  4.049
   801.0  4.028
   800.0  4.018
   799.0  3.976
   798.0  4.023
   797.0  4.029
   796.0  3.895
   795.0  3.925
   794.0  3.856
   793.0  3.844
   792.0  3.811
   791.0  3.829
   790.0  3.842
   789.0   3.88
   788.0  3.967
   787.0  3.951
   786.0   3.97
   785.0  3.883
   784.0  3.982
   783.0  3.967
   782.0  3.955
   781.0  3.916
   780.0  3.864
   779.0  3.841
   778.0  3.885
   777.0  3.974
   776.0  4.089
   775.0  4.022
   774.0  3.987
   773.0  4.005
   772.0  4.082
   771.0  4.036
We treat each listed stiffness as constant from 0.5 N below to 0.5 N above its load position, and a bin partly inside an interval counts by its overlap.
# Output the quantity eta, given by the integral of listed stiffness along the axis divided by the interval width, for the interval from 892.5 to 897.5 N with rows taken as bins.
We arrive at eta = 4.67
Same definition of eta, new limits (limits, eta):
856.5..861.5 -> 4.19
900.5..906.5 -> 4.76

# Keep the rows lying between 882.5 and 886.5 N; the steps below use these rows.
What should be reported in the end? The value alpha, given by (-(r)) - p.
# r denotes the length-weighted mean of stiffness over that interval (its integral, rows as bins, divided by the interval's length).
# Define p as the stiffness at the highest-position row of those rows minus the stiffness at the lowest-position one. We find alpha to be -4.4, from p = 0.00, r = 4.4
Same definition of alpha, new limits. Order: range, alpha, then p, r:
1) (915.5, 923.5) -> -4.9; -0.04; 4.9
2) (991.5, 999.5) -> -7.2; 0.69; 6.5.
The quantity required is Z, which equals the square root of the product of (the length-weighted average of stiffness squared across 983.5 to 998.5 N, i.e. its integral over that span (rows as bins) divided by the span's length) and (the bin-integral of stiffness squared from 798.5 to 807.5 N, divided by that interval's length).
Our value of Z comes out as 24.4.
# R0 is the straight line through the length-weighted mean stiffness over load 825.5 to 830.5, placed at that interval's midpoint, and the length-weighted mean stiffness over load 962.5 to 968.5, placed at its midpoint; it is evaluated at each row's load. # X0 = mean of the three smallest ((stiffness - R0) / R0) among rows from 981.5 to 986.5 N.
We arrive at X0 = -0.01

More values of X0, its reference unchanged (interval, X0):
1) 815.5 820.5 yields 0.03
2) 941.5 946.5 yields -0.06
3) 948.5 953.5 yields -0.08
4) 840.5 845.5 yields -0.02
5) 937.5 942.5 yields -0.05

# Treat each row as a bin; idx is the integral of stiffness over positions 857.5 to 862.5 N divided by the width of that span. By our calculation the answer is 4.18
